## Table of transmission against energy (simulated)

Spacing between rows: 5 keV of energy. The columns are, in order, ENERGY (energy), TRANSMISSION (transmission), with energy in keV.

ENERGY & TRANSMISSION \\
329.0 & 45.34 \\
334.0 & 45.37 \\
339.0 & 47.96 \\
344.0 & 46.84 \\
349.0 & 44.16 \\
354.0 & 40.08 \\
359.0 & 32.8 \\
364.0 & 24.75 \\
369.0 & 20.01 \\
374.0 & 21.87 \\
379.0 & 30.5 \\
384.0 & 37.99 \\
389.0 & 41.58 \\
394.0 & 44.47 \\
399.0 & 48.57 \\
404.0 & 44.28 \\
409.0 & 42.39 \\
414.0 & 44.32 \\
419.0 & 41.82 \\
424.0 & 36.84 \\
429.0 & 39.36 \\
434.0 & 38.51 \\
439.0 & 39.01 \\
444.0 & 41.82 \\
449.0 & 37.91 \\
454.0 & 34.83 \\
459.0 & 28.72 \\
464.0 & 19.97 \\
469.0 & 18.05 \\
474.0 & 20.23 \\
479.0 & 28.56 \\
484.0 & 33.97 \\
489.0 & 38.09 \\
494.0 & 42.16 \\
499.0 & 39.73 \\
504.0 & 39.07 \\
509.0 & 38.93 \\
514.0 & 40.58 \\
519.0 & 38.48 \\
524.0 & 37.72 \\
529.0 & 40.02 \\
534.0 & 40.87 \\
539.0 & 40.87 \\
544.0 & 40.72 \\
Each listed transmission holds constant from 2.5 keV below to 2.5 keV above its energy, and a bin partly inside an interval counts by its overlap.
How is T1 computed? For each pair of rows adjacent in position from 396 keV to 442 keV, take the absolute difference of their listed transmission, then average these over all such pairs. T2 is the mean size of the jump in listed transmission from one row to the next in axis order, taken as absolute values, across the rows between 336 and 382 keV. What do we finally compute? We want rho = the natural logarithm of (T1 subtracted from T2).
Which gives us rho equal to 0.9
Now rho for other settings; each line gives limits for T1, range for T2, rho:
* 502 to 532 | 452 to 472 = 1.4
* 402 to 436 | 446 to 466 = 1.3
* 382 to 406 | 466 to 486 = 0.5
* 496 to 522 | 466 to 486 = 1.4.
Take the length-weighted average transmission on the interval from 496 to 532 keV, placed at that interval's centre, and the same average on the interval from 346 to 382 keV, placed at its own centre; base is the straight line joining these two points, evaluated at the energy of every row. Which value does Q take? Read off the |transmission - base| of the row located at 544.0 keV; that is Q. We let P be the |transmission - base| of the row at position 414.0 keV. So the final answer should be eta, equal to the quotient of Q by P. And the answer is 0.022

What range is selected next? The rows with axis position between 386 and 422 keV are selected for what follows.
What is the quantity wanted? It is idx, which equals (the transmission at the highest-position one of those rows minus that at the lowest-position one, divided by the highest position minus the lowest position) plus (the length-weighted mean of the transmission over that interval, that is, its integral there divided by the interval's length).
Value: 43.7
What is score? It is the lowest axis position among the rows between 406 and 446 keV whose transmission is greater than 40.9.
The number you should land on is 409.0 keV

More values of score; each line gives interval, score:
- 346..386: 349.0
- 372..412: 389.0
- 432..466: 444.0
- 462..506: 494.0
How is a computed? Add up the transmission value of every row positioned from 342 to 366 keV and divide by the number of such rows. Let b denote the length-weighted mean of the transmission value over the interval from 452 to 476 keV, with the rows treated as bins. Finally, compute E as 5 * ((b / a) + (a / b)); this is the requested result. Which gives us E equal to 11.0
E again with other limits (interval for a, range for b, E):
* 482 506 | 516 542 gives 10.0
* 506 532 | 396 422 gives 10.1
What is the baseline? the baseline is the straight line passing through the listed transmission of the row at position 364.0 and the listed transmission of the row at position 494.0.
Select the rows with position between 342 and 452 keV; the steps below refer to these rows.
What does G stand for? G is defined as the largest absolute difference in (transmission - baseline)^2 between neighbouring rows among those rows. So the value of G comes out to 202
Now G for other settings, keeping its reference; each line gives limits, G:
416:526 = 254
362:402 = 119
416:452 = 78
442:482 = 254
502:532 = 31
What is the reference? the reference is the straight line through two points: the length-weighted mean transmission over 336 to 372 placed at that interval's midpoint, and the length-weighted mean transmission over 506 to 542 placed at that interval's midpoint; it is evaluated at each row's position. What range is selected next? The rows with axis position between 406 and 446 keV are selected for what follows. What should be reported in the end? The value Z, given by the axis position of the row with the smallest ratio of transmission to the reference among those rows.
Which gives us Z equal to 424.0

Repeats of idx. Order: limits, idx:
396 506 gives 36.2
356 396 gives 32.0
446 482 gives 26.9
